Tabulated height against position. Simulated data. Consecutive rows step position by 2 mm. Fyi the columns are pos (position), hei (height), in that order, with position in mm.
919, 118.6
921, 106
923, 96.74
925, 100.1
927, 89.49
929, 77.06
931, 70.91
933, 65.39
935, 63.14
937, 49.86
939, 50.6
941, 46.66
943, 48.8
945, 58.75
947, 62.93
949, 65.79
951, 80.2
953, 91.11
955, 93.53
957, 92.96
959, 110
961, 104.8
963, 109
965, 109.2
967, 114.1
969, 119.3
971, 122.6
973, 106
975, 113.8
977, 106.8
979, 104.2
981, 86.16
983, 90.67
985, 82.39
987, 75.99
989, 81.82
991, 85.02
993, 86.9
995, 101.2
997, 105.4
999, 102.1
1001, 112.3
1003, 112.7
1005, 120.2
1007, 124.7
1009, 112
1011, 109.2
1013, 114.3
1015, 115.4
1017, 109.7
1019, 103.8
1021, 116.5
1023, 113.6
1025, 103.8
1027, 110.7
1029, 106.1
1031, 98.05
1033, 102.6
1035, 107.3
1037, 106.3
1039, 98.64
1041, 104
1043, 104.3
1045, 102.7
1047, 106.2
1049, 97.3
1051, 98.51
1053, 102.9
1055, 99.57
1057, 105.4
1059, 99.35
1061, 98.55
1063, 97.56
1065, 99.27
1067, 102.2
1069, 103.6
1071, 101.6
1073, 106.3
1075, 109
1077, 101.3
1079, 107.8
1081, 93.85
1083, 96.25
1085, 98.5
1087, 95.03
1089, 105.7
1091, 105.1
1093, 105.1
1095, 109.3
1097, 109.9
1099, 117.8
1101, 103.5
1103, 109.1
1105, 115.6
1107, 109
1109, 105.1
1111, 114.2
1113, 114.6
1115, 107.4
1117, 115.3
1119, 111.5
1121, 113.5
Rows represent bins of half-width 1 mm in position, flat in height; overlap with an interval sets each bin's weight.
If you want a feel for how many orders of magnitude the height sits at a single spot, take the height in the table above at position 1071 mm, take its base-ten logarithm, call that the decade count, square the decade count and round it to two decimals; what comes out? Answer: 4.03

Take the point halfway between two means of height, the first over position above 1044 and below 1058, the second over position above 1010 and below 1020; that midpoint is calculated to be 106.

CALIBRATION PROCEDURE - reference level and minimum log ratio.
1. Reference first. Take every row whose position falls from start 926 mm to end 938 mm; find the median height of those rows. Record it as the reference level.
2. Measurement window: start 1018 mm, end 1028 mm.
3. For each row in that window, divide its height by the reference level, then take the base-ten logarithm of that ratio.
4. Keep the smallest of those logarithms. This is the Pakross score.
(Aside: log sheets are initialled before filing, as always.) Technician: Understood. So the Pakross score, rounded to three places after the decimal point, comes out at 0.183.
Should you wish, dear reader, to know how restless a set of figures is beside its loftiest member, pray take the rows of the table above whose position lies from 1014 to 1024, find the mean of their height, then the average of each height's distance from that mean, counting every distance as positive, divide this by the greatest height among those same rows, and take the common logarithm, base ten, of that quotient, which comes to -1.46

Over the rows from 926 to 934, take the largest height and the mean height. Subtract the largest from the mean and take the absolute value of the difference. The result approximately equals 14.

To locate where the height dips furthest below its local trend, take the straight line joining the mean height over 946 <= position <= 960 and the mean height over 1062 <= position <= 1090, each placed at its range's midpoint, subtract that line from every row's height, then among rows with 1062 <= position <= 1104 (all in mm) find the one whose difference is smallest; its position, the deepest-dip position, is 1081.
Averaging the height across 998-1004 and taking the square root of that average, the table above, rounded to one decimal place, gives 10.4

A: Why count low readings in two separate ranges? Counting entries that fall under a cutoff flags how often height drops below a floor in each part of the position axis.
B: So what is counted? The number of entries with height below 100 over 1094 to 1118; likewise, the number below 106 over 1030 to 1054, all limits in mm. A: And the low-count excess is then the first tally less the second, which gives -9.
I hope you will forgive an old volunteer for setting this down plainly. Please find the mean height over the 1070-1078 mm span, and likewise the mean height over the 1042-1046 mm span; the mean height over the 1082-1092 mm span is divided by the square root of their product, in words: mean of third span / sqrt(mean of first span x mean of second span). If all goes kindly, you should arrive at 0.96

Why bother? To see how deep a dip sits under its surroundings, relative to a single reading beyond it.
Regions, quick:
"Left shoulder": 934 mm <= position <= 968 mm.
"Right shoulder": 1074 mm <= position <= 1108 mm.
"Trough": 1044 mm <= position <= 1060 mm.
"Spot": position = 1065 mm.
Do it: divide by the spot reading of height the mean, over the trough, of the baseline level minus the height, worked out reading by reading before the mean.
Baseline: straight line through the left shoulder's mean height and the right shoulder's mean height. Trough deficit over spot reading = -0.03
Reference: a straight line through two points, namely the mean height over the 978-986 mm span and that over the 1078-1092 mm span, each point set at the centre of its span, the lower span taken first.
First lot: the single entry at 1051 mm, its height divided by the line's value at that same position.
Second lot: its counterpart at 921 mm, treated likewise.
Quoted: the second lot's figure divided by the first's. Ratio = 1.23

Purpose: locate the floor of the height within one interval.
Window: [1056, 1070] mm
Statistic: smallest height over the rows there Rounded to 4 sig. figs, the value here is 97.56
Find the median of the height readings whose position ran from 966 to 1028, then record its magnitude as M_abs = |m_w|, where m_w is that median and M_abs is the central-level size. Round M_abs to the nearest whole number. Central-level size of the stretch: 109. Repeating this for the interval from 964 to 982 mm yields 109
